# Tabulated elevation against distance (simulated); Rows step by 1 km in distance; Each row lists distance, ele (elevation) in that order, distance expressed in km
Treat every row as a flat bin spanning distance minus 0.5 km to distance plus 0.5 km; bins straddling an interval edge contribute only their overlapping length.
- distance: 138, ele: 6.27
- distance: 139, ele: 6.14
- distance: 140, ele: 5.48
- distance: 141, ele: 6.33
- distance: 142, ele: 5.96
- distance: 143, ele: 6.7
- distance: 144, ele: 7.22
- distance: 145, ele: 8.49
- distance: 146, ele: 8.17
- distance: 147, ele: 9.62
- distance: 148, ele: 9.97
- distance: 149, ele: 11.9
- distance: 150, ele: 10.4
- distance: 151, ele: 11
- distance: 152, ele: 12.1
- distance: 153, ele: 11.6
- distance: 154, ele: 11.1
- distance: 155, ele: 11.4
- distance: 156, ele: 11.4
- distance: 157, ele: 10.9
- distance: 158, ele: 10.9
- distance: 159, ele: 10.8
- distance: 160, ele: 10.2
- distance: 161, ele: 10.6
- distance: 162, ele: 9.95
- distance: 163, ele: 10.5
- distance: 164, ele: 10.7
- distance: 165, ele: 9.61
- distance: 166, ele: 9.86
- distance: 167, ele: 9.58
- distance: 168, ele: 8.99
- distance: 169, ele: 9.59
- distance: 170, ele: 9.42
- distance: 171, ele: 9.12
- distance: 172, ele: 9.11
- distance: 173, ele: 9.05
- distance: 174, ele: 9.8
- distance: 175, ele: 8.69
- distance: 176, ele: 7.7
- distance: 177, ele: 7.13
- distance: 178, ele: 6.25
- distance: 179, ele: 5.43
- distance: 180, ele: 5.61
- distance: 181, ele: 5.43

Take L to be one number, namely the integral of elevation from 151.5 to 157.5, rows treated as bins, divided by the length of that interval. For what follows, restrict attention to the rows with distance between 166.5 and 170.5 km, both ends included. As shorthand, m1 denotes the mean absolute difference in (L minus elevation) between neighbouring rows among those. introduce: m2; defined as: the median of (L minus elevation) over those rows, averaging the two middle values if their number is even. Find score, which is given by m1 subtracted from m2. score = 1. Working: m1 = 0.5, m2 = 1.9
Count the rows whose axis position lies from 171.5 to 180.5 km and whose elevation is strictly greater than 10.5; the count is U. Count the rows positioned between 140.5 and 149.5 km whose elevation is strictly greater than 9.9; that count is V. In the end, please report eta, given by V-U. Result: 2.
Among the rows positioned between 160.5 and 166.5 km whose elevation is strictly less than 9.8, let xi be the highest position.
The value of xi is 165 km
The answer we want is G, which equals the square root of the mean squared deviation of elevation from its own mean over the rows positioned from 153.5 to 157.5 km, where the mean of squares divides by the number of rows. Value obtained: 0.21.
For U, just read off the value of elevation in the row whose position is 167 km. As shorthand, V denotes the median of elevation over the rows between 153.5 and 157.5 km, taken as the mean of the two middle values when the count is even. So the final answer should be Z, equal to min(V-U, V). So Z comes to 1.7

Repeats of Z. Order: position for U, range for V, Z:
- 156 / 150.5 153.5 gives 0.2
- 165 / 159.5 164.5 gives 0.9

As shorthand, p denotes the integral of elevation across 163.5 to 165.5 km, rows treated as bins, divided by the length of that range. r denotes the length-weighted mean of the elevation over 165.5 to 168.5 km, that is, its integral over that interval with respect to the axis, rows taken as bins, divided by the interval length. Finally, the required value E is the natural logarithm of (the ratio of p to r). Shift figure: 0.07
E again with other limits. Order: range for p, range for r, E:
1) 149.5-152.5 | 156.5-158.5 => 0.02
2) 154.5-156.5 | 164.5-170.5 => 0.18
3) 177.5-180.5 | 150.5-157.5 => -0.68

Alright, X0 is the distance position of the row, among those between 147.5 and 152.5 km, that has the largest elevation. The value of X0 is 152 km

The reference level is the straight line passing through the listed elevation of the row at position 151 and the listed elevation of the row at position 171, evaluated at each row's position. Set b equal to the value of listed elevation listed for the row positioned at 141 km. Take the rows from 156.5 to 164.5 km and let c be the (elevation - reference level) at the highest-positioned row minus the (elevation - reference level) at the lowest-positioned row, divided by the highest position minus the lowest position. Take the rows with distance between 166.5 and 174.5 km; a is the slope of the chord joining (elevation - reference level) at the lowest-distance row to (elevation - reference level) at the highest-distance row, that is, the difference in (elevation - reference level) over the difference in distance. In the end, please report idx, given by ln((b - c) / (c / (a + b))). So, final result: 6.43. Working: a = 0.1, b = 6.33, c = 0.07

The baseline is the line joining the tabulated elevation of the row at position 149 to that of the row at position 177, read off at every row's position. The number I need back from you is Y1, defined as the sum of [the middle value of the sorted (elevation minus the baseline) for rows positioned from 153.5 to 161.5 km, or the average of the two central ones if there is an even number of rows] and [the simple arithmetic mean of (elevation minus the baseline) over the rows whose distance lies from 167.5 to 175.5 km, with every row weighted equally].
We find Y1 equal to 1.7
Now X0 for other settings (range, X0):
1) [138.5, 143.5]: 143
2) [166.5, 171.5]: 169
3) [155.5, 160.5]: 156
